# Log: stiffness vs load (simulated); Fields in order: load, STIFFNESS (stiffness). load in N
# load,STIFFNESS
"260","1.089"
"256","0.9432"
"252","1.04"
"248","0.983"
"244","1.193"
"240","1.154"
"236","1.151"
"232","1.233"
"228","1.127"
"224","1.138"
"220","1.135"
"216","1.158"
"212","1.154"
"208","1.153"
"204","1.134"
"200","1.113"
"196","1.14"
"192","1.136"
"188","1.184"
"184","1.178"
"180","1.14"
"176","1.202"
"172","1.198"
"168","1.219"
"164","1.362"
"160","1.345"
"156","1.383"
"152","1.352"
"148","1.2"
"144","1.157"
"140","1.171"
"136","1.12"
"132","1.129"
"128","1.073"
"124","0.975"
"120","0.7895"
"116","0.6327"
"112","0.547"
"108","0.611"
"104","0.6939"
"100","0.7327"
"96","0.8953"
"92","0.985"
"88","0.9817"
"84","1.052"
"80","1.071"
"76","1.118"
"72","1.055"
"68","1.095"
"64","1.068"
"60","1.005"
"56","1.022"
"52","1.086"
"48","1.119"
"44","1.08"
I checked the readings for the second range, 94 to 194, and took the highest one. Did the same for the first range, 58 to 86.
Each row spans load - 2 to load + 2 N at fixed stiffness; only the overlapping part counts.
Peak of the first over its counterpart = 0.81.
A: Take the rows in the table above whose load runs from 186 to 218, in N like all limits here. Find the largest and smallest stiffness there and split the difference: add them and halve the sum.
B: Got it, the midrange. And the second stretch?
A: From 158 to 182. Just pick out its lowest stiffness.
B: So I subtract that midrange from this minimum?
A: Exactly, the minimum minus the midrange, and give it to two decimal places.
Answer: -0.01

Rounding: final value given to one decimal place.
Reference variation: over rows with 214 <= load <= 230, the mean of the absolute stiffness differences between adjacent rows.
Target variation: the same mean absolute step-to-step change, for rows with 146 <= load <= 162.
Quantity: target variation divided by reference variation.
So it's 6.0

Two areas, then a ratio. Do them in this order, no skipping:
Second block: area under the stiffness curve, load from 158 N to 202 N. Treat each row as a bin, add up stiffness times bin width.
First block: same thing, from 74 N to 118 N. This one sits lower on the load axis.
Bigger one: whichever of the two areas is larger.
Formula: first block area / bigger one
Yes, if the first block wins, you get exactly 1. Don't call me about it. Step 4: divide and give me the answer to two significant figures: 0.71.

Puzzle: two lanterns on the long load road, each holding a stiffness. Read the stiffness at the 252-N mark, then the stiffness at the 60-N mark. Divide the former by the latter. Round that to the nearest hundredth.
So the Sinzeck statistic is 1.03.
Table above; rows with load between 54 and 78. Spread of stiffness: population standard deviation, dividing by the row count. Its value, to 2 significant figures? 0.039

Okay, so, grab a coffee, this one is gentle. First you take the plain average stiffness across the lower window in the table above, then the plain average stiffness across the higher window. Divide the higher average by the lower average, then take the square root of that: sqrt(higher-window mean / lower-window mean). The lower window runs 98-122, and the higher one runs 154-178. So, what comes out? 1.39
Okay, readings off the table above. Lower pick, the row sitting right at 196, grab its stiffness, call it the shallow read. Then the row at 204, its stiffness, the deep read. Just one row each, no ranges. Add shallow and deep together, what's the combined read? 2.3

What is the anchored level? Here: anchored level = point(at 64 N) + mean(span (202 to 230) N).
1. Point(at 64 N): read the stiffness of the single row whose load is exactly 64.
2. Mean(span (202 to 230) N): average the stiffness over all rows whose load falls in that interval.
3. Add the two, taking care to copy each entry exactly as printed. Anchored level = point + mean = 2.21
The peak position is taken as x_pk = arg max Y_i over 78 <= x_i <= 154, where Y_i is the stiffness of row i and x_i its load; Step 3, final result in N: 152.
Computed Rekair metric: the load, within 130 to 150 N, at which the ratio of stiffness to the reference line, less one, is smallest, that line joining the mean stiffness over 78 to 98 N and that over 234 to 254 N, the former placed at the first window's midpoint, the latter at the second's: 136 N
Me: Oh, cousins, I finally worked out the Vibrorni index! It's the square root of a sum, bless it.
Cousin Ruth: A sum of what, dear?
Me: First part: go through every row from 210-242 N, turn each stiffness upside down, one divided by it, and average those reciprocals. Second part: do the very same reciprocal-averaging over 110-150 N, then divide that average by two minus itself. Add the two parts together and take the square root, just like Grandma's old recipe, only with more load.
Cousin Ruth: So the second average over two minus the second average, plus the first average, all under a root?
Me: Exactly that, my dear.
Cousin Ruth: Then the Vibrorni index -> 1.44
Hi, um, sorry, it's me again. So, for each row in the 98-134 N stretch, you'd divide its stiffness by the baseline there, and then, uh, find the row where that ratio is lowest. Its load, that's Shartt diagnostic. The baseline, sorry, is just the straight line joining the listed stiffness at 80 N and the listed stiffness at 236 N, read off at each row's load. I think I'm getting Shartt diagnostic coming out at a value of 112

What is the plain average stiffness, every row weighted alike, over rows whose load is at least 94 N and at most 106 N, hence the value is 0.77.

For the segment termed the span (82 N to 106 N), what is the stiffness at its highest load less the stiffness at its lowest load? -0.36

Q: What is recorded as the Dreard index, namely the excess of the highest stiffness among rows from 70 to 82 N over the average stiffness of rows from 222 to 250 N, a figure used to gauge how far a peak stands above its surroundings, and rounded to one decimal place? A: 0.0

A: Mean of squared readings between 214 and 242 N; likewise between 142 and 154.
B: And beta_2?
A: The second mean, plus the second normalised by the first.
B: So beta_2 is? 2.7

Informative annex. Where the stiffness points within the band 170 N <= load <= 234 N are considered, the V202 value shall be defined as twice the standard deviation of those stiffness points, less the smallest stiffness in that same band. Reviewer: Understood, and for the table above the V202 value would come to -1.0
